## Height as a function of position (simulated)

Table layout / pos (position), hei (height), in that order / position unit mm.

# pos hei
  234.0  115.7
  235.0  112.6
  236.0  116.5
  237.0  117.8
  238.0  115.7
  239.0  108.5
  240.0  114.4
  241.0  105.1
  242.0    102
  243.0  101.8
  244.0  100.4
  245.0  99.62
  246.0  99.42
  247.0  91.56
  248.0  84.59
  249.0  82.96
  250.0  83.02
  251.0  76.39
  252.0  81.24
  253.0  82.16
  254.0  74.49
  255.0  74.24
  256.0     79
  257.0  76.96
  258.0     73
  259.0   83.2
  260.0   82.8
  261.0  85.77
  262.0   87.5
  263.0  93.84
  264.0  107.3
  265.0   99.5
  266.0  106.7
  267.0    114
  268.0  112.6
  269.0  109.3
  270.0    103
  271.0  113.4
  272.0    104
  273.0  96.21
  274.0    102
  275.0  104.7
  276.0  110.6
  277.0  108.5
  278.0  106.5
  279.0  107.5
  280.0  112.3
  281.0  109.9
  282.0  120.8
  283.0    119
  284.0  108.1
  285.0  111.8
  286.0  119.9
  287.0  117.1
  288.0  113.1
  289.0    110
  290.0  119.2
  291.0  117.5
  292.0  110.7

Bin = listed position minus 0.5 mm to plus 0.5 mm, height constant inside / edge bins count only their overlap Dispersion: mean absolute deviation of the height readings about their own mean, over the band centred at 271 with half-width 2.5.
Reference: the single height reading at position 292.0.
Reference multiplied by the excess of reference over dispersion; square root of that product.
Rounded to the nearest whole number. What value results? 108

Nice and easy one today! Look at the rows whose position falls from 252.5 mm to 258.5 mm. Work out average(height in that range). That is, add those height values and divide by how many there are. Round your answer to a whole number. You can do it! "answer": 77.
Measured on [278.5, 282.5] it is 113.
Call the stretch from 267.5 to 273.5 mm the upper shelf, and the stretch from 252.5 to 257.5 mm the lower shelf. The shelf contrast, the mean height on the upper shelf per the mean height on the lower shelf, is 1.38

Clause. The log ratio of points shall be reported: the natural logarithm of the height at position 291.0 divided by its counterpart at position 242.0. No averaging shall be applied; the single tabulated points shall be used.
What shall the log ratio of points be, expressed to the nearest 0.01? 0.14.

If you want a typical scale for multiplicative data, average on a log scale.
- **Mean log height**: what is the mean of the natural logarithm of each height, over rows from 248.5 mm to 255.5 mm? 4.37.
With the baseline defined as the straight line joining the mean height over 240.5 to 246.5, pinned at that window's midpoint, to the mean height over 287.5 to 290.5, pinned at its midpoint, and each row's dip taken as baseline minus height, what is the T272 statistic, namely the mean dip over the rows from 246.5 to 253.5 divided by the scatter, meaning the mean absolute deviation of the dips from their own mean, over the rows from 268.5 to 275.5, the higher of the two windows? 5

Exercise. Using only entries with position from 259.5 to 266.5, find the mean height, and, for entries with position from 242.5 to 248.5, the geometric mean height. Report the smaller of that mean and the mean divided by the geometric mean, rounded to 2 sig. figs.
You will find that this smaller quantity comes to 0.99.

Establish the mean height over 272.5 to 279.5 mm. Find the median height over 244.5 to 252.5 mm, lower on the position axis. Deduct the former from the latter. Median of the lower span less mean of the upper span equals -21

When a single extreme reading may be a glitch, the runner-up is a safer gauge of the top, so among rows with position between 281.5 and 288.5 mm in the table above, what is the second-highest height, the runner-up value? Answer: 119.9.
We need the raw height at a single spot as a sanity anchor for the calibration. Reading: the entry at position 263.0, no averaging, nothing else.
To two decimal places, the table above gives 93.84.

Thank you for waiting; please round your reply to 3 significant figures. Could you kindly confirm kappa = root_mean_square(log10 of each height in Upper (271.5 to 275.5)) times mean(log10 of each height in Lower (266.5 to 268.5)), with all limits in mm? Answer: 4.12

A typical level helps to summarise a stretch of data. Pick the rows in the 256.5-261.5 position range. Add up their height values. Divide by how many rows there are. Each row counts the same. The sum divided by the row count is 80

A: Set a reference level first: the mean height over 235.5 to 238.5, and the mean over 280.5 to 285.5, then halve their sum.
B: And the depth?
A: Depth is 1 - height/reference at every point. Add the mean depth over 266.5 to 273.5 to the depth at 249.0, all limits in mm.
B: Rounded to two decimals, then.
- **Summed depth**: 0.35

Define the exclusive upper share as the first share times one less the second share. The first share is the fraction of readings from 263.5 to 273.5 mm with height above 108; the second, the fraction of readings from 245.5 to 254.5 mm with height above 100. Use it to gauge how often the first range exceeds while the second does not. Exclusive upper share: 0.40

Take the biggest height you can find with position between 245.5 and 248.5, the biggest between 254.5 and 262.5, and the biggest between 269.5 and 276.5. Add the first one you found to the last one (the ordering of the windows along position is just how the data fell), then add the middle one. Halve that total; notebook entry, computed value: 150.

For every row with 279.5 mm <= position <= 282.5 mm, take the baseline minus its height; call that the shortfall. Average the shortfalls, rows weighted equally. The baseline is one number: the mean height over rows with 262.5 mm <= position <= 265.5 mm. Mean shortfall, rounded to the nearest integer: -14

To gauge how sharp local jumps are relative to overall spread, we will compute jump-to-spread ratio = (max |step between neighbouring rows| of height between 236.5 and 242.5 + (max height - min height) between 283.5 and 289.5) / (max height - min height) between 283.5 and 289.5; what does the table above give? 1.79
